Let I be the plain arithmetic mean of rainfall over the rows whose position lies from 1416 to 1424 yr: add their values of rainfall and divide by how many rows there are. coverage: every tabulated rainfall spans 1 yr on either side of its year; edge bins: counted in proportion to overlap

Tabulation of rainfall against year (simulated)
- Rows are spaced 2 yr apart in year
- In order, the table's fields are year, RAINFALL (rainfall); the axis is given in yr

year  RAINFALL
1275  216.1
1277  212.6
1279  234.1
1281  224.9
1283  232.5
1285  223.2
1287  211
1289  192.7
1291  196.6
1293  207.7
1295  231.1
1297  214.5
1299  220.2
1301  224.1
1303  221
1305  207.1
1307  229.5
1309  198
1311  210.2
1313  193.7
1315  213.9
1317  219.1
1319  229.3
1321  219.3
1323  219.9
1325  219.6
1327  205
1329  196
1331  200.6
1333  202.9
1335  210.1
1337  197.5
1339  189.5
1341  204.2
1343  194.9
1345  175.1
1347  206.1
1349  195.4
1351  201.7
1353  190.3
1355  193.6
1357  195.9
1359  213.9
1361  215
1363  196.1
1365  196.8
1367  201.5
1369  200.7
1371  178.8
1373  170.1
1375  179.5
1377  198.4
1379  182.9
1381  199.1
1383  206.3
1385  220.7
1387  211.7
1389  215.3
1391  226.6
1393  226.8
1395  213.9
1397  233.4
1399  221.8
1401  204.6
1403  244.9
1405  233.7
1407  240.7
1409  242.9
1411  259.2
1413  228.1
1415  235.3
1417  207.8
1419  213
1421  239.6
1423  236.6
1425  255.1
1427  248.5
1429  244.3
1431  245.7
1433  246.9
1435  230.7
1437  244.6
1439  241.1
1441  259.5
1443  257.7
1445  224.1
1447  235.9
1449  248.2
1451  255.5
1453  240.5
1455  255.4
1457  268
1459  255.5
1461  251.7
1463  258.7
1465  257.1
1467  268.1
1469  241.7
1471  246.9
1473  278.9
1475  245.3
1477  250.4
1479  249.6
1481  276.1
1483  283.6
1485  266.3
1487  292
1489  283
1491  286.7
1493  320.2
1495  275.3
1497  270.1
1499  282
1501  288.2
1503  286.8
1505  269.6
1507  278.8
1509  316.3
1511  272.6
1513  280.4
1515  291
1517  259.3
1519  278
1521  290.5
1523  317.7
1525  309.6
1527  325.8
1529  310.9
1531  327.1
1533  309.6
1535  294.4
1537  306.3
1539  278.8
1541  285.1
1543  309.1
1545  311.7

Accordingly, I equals 224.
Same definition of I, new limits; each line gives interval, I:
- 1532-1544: 297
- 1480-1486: 275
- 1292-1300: 218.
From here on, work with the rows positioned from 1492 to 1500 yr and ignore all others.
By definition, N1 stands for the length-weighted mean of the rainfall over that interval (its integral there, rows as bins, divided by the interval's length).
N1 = 287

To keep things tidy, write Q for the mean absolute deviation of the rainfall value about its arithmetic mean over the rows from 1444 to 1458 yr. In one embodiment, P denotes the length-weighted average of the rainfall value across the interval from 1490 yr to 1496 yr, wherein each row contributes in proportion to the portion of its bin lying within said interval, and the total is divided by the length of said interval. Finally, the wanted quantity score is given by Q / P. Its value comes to 0.039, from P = 294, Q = 11.4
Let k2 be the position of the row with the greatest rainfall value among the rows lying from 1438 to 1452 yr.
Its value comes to 1441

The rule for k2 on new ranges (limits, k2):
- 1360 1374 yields 1361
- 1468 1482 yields 1473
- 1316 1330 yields 1319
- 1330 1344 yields 1335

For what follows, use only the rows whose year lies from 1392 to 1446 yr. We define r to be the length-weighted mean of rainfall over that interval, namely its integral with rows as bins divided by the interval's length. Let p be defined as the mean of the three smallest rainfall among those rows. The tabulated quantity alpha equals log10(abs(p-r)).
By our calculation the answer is 1.44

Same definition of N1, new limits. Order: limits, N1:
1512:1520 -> 277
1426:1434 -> 246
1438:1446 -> 246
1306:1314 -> 208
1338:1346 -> 191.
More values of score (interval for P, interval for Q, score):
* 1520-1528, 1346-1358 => 0.014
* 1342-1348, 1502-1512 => 0.070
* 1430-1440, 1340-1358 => 0.025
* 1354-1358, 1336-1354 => 0.034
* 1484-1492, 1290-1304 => 0.031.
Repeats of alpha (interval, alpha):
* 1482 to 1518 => 1.26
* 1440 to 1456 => 1.13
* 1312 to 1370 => 1.26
